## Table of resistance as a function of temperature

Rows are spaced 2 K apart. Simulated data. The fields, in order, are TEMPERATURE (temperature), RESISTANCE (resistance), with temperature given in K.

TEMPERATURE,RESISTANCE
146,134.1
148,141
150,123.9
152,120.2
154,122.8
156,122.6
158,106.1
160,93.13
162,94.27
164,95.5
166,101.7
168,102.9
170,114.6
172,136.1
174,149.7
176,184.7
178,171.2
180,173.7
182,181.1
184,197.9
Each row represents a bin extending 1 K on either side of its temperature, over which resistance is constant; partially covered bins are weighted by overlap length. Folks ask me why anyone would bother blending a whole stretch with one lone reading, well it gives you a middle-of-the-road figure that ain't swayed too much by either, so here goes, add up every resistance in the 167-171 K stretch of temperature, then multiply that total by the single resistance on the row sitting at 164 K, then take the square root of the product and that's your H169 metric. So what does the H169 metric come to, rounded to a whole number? 144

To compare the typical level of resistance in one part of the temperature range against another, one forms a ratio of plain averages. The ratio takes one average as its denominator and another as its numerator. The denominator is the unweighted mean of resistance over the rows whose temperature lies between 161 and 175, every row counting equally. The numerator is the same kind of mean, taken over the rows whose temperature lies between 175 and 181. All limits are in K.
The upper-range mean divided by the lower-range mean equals 1.6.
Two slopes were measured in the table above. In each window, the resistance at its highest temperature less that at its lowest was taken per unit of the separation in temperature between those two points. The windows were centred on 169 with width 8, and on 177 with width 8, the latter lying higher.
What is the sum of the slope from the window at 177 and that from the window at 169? 10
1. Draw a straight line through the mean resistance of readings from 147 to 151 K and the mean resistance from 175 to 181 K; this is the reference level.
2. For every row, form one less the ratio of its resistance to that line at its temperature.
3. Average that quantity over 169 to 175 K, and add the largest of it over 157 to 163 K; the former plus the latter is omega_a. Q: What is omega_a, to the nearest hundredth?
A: 0.58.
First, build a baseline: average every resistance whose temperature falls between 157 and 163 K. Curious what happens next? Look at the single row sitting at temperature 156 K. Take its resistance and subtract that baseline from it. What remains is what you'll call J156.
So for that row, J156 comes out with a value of 25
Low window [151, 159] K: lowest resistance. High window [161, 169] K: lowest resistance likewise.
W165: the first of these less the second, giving 12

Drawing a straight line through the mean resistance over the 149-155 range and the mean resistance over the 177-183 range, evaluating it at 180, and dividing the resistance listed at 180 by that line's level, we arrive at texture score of 0.99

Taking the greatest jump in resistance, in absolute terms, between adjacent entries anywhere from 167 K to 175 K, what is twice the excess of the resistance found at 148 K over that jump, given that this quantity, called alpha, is 239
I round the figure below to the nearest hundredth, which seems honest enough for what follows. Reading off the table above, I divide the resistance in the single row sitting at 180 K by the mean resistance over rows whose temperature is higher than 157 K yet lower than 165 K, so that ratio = 1.79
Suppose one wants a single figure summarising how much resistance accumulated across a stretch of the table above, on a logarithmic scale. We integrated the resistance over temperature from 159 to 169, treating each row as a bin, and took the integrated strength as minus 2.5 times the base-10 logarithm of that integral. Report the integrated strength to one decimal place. -7.5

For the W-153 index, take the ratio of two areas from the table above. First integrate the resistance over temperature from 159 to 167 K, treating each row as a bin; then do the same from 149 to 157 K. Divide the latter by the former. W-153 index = 1.3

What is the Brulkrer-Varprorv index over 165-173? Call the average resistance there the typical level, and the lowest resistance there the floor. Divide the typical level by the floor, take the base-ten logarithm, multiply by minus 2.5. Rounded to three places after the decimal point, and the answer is -0.122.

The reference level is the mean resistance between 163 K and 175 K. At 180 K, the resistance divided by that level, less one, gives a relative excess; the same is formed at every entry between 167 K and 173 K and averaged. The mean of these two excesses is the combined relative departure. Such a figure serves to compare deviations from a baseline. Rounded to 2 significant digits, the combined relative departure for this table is 0.25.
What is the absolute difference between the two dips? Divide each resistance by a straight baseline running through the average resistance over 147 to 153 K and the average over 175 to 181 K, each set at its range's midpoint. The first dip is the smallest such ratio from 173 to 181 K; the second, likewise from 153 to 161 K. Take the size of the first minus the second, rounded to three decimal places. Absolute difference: 0.243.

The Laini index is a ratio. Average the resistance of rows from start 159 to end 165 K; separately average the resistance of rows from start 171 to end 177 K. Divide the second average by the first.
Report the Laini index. 1.7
